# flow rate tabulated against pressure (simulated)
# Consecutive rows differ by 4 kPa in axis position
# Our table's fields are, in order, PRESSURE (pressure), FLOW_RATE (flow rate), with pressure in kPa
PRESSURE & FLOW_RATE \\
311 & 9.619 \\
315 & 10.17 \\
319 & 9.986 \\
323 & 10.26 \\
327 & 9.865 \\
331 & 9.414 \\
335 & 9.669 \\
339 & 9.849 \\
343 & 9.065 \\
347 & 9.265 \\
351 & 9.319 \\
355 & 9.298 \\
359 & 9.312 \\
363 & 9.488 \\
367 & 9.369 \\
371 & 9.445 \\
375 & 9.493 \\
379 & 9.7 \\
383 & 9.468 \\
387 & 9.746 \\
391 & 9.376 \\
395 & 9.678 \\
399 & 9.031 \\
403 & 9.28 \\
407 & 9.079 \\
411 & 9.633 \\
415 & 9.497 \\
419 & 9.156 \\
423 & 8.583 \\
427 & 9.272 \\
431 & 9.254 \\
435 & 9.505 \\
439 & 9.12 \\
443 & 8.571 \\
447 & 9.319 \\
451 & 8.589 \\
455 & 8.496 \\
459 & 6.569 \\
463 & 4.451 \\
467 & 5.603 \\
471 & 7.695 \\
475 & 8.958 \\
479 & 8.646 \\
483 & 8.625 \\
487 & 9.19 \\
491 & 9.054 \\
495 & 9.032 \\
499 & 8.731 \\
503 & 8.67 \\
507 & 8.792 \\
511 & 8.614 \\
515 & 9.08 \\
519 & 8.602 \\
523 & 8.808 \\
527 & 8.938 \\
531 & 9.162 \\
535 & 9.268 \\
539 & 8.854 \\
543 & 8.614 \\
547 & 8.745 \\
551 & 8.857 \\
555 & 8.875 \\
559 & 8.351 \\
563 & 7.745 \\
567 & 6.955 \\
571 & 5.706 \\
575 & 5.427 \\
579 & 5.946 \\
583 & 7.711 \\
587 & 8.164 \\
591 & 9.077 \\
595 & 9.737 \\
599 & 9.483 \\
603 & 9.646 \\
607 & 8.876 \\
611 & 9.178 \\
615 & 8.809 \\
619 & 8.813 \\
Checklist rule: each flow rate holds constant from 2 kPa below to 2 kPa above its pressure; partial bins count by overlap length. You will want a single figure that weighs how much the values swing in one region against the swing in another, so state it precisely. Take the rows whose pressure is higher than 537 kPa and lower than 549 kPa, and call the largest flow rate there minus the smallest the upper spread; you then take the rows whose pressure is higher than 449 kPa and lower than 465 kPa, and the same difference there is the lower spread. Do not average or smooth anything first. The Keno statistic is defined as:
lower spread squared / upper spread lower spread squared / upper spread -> 71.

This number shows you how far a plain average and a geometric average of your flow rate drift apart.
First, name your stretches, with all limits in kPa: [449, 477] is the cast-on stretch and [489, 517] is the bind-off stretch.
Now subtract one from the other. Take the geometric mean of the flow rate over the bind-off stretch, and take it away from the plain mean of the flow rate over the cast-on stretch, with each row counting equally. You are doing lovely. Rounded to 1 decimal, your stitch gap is -1.7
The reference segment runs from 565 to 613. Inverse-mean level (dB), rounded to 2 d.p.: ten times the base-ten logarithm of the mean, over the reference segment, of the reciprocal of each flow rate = -8.84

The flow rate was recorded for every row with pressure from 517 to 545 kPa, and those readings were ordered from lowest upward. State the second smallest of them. 8.614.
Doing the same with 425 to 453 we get 8.589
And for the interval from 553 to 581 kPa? 5.706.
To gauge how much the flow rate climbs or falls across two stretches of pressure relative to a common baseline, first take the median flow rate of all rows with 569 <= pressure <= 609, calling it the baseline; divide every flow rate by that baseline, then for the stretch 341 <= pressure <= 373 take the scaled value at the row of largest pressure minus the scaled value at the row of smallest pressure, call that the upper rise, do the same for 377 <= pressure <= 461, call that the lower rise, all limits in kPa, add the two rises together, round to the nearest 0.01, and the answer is -0.32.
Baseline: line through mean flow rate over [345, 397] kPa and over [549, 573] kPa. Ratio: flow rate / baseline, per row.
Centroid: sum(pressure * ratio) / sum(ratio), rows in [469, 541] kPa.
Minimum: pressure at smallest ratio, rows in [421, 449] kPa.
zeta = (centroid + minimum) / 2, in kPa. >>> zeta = 464.4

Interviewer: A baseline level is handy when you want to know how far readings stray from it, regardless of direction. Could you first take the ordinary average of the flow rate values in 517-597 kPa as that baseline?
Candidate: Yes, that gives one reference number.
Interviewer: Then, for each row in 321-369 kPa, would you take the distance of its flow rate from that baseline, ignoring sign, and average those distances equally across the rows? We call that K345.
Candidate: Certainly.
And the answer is 1.3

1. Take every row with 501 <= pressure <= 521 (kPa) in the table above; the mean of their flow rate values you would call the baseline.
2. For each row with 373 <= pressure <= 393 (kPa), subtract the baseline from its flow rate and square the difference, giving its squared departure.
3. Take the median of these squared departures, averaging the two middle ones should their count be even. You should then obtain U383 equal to 0.55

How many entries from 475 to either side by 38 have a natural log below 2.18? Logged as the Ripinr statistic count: 13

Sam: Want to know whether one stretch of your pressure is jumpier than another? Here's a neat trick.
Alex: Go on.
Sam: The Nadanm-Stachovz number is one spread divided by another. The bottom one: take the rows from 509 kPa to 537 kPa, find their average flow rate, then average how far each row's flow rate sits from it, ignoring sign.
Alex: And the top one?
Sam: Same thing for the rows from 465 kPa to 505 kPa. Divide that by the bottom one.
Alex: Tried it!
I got 3.3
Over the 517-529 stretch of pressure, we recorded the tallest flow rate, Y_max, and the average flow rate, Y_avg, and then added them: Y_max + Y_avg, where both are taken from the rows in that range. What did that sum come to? 17.7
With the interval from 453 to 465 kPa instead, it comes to 15.0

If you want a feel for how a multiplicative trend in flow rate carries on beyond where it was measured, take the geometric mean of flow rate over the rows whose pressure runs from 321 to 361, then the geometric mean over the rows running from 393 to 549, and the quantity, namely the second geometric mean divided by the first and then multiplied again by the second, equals 7.8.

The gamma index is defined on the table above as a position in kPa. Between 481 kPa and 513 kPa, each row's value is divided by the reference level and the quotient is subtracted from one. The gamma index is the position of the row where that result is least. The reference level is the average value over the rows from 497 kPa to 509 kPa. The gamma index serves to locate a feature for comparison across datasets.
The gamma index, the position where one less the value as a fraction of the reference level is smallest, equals 487 kPa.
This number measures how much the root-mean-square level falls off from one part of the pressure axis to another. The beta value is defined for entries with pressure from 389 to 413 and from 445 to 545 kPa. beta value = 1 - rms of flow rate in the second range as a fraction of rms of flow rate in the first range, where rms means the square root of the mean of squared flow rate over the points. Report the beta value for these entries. 0.092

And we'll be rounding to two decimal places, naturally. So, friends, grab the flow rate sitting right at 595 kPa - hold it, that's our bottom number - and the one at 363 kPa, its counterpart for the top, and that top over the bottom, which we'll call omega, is 0.97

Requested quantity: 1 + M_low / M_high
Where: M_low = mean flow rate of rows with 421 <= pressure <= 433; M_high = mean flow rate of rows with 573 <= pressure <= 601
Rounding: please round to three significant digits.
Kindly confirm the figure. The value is 2.14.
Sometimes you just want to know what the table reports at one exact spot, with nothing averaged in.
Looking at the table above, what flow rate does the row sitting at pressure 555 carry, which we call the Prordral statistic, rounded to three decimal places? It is 8.875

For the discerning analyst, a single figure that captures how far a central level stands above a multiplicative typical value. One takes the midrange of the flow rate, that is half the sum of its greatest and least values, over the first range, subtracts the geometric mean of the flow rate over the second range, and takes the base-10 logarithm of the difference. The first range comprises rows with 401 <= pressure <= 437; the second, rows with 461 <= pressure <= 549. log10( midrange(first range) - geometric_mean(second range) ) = -0.12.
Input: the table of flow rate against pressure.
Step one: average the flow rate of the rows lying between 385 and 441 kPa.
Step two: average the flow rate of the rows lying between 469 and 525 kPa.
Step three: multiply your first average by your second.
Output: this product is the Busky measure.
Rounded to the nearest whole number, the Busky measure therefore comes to 81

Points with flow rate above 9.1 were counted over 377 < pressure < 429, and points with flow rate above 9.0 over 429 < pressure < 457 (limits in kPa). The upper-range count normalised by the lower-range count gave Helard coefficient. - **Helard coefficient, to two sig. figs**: 0.40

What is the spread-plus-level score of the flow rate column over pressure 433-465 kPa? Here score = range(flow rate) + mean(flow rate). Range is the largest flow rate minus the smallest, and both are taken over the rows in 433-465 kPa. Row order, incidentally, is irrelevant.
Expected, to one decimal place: 13.1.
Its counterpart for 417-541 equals 13.6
